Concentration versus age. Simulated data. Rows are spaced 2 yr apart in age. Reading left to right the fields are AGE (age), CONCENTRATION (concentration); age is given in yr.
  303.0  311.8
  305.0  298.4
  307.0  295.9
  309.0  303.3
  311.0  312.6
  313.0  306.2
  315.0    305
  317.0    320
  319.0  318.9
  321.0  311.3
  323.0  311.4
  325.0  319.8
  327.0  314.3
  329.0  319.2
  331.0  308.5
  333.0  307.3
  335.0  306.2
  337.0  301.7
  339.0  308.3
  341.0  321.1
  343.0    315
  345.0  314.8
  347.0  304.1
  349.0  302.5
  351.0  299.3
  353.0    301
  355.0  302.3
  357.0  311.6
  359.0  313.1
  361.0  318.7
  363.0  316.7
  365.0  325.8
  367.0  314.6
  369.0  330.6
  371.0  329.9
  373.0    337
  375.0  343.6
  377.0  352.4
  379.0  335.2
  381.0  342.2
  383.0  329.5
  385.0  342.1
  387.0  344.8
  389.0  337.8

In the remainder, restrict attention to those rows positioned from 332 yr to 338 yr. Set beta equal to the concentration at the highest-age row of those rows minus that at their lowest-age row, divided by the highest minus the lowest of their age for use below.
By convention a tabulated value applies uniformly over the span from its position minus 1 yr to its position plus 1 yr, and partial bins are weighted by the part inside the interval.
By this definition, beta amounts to -1.4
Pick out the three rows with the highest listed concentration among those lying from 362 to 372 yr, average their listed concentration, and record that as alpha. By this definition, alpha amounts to 329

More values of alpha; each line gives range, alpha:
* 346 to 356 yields 303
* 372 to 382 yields 346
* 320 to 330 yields 318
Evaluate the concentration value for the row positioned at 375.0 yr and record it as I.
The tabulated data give 343.6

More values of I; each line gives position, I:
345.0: 314.8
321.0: 311.3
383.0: 329.5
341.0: 321.1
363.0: 316.7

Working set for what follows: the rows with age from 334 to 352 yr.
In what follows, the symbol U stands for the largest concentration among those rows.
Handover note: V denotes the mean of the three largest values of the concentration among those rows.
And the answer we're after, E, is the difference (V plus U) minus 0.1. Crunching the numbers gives 638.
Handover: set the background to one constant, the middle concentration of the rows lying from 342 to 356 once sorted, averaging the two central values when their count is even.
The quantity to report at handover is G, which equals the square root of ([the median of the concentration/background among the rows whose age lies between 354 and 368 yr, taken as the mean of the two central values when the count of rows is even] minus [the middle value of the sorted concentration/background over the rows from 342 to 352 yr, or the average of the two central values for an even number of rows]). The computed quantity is 0.19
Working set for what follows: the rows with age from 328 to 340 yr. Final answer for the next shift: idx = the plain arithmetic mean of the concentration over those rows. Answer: 309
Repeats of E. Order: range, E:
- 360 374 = 669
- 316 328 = 639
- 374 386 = 698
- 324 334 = 637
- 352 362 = 633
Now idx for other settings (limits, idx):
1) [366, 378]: 335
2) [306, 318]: 307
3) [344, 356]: 304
